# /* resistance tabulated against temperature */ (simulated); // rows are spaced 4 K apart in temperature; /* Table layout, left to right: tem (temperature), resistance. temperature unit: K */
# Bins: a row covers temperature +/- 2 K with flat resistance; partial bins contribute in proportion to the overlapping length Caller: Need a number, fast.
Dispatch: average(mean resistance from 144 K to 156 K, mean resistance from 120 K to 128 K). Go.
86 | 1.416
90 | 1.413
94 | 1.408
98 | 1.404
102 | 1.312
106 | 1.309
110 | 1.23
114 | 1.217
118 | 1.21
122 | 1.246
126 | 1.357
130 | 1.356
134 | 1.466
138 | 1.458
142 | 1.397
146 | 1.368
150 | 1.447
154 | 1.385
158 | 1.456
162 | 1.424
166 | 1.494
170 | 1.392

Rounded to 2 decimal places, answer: 1.35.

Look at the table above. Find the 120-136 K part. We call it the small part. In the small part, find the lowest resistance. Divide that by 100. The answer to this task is 0.0125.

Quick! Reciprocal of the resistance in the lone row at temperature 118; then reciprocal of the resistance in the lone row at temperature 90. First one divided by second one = 1.17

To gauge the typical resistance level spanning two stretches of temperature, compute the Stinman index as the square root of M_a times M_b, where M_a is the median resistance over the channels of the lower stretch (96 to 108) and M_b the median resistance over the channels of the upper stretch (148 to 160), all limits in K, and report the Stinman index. 1.38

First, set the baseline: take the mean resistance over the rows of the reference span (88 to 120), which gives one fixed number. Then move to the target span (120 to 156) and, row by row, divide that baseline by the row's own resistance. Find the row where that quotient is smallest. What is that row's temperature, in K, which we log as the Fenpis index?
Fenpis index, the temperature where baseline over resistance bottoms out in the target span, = 134 K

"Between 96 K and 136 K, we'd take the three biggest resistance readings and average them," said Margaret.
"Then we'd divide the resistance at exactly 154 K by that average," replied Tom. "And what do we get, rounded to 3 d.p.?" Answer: 0.983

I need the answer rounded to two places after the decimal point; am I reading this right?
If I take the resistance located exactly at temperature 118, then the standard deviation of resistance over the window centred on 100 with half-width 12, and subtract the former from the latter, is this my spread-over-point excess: -1.14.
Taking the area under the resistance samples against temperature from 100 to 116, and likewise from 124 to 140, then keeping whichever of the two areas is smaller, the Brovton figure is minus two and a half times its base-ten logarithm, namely -3.27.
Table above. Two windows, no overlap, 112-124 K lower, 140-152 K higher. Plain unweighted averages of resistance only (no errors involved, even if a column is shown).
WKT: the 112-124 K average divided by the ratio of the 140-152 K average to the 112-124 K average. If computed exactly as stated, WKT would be 1.07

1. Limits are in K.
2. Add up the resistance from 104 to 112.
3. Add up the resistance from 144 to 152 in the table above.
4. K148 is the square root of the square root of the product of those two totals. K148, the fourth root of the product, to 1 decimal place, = 1.6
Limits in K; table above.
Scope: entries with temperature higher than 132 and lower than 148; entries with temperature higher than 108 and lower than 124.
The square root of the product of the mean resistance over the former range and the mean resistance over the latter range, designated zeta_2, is 1.32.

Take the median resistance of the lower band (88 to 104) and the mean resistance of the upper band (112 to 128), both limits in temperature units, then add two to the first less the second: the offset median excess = 2.15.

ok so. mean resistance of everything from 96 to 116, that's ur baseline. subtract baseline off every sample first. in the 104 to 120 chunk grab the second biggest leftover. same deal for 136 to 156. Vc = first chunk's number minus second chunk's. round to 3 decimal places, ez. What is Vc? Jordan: -0.217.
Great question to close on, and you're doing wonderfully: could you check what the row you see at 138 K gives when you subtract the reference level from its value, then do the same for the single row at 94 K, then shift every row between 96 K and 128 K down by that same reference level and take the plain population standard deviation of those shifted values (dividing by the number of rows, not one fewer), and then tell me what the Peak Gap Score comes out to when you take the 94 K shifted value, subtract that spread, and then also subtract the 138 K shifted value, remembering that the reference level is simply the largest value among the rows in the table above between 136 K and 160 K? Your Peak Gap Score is -0.117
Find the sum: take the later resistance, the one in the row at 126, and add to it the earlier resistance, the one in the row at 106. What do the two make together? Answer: 2.67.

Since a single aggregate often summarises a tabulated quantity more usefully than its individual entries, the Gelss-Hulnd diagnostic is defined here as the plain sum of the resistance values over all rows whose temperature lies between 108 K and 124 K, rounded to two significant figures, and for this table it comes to 4.9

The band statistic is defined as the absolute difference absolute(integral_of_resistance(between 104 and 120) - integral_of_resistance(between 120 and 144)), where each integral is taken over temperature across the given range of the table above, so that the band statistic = 13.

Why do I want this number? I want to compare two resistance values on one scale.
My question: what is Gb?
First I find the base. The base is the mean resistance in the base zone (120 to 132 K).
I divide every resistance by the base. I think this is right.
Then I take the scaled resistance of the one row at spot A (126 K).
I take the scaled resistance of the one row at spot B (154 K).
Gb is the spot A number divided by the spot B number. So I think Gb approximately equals 0.98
